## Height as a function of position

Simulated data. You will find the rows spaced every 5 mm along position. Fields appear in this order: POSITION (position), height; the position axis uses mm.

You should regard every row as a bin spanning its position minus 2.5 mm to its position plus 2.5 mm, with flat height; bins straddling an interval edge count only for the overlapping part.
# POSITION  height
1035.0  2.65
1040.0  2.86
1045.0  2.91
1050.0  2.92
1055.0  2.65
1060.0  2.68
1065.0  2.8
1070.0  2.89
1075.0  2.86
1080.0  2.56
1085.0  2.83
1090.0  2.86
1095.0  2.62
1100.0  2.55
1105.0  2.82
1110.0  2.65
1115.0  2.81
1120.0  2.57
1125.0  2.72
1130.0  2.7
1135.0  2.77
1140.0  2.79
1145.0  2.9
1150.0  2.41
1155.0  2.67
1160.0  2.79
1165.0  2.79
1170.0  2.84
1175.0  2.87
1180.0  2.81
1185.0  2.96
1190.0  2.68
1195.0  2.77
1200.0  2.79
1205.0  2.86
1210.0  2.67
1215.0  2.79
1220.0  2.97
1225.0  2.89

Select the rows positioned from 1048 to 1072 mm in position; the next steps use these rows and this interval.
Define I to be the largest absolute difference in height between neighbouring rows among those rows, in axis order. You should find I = 0.27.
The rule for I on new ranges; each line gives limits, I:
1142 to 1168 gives 0.49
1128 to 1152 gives 0.49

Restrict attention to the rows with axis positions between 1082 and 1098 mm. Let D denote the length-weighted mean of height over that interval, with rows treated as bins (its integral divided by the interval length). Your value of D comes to 2.76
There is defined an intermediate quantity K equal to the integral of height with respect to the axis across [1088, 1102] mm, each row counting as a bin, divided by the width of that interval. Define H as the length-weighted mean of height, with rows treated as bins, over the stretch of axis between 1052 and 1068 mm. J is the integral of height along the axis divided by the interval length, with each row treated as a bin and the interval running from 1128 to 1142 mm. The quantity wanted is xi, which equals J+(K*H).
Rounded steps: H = 2.72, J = 2.754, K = 2.67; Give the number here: 10.03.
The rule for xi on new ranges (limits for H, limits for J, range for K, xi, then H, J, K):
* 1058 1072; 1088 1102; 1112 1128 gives 10.20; 2.79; 2.675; 2.70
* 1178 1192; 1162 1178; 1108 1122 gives 10.40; 2.82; 2.831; 2.68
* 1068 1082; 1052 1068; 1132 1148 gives 10.50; 2.77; 2.722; 2.80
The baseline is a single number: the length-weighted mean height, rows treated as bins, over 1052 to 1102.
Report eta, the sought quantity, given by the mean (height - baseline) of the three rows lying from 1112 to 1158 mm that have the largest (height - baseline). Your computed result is 0.10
